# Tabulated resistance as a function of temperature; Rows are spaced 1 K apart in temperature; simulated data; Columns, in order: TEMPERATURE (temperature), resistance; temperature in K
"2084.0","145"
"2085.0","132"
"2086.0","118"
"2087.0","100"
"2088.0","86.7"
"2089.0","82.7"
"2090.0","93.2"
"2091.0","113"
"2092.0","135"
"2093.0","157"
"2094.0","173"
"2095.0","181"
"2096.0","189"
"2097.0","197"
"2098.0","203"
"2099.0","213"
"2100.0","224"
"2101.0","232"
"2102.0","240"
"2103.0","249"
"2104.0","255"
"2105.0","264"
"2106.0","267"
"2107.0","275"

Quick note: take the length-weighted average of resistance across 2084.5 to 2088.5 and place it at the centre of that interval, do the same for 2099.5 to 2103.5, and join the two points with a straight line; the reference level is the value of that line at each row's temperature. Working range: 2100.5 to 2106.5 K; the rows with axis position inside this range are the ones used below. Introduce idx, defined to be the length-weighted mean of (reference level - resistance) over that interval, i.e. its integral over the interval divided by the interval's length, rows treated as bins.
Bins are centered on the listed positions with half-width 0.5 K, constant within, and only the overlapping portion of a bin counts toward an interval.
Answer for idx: 2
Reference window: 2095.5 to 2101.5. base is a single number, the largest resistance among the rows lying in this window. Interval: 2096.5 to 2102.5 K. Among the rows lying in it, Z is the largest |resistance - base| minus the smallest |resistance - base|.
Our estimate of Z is 35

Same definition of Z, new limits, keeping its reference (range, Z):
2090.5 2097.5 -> 84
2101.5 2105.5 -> 24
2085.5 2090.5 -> 35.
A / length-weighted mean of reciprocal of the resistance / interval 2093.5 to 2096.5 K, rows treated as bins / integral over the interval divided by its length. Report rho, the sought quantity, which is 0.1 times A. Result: 0.0006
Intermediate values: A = 0.006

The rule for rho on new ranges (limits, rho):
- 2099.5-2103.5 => 0.0004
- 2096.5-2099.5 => 0.0005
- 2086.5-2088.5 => 0.0011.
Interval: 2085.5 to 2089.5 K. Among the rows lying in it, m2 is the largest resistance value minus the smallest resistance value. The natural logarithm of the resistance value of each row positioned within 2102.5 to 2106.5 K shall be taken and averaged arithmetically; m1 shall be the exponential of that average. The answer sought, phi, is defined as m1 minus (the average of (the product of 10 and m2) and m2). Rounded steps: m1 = 259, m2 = 35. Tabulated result 65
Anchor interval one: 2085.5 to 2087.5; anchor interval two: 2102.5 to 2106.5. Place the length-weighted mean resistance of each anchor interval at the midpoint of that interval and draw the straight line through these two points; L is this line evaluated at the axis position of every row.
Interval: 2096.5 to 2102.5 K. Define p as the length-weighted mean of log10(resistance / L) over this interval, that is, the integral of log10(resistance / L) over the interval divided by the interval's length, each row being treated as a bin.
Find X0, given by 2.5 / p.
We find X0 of 1328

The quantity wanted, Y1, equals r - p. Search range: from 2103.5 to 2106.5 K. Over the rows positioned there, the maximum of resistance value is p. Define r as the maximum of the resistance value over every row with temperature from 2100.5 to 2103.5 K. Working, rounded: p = 267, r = 249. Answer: -18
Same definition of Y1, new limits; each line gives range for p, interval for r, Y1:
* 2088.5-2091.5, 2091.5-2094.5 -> 60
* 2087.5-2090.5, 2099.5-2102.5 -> 147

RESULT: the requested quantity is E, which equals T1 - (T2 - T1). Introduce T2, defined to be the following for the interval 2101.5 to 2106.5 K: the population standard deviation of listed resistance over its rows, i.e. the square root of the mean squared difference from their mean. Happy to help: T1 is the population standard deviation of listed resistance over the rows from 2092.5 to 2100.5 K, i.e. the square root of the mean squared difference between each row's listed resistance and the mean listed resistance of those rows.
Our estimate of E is 31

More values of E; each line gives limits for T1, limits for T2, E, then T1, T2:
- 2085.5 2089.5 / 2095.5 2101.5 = 13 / 13.8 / 15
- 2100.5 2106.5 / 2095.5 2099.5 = 16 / 12.4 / 9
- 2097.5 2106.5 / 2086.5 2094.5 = 11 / 21.1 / 32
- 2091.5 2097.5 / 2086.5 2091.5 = 31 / 20.8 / 11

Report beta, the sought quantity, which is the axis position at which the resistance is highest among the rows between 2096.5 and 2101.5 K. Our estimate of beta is 2101.0 K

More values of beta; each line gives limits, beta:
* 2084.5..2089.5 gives 2085.0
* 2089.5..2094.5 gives 2094.0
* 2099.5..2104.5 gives 2104.0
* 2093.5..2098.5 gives 2098.0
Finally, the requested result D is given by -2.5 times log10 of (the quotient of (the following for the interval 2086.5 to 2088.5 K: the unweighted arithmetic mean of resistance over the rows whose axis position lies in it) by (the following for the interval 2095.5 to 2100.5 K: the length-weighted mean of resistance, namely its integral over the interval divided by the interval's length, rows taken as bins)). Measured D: 0.9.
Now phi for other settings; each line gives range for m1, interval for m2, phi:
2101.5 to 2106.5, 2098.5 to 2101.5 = 150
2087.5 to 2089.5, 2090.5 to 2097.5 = -377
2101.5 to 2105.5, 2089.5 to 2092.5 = 22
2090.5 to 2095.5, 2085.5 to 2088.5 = -23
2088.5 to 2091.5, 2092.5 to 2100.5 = -273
